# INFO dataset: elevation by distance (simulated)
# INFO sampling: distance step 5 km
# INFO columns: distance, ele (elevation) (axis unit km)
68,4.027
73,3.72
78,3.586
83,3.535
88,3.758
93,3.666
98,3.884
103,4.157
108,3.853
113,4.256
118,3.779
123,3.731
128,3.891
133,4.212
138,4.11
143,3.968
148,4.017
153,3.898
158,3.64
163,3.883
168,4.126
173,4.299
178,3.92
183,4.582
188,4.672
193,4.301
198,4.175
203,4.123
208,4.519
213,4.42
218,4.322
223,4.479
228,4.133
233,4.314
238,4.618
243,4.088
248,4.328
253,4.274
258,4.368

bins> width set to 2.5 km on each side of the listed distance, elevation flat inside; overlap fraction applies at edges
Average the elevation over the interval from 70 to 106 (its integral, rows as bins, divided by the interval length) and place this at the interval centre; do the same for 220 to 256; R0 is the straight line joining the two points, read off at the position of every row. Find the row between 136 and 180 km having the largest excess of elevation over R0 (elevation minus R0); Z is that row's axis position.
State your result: 173 km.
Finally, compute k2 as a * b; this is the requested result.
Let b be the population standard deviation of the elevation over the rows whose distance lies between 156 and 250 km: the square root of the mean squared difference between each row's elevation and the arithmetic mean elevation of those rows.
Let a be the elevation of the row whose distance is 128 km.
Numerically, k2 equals 1.01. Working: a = 3.891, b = 0.260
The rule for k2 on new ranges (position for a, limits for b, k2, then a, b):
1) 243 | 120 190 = 1.16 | 4.088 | 0.285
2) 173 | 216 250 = 0.73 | 4.299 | 0.170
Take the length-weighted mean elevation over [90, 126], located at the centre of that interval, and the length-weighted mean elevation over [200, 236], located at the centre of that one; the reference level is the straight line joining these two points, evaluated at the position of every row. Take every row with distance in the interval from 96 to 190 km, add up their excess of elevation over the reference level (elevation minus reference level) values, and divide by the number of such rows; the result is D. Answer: 0.01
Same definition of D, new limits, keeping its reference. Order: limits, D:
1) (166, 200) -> 0.10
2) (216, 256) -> -0.08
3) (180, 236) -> 0.07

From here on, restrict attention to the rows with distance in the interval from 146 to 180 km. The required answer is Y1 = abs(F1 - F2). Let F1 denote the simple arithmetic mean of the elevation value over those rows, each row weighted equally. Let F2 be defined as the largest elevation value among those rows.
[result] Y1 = 0.330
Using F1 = 3.97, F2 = 4.299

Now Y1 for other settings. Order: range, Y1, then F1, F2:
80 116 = 0.383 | 3.87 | 4.256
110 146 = 0.264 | 3.99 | 4.256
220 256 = 0.299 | 4.32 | 4.618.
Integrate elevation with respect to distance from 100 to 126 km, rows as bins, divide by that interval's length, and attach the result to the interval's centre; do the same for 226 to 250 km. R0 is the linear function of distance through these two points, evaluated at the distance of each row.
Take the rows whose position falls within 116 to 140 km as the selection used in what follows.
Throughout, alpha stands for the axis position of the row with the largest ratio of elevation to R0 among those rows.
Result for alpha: 133 km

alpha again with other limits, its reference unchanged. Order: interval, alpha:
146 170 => 168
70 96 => 73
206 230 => 208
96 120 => 113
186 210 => 188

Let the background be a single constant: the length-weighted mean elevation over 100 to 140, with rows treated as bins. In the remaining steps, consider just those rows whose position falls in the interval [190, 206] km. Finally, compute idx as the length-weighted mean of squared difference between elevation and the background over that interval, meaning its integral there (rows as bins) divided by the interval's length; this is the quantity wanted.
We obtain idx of 0.07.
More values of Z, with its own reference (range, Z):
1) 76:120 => 113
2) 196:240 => 208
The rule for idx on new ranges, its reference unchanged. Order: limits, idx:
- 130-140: 0.03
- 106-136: 0.04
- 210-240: 0.17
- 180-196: 0.28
